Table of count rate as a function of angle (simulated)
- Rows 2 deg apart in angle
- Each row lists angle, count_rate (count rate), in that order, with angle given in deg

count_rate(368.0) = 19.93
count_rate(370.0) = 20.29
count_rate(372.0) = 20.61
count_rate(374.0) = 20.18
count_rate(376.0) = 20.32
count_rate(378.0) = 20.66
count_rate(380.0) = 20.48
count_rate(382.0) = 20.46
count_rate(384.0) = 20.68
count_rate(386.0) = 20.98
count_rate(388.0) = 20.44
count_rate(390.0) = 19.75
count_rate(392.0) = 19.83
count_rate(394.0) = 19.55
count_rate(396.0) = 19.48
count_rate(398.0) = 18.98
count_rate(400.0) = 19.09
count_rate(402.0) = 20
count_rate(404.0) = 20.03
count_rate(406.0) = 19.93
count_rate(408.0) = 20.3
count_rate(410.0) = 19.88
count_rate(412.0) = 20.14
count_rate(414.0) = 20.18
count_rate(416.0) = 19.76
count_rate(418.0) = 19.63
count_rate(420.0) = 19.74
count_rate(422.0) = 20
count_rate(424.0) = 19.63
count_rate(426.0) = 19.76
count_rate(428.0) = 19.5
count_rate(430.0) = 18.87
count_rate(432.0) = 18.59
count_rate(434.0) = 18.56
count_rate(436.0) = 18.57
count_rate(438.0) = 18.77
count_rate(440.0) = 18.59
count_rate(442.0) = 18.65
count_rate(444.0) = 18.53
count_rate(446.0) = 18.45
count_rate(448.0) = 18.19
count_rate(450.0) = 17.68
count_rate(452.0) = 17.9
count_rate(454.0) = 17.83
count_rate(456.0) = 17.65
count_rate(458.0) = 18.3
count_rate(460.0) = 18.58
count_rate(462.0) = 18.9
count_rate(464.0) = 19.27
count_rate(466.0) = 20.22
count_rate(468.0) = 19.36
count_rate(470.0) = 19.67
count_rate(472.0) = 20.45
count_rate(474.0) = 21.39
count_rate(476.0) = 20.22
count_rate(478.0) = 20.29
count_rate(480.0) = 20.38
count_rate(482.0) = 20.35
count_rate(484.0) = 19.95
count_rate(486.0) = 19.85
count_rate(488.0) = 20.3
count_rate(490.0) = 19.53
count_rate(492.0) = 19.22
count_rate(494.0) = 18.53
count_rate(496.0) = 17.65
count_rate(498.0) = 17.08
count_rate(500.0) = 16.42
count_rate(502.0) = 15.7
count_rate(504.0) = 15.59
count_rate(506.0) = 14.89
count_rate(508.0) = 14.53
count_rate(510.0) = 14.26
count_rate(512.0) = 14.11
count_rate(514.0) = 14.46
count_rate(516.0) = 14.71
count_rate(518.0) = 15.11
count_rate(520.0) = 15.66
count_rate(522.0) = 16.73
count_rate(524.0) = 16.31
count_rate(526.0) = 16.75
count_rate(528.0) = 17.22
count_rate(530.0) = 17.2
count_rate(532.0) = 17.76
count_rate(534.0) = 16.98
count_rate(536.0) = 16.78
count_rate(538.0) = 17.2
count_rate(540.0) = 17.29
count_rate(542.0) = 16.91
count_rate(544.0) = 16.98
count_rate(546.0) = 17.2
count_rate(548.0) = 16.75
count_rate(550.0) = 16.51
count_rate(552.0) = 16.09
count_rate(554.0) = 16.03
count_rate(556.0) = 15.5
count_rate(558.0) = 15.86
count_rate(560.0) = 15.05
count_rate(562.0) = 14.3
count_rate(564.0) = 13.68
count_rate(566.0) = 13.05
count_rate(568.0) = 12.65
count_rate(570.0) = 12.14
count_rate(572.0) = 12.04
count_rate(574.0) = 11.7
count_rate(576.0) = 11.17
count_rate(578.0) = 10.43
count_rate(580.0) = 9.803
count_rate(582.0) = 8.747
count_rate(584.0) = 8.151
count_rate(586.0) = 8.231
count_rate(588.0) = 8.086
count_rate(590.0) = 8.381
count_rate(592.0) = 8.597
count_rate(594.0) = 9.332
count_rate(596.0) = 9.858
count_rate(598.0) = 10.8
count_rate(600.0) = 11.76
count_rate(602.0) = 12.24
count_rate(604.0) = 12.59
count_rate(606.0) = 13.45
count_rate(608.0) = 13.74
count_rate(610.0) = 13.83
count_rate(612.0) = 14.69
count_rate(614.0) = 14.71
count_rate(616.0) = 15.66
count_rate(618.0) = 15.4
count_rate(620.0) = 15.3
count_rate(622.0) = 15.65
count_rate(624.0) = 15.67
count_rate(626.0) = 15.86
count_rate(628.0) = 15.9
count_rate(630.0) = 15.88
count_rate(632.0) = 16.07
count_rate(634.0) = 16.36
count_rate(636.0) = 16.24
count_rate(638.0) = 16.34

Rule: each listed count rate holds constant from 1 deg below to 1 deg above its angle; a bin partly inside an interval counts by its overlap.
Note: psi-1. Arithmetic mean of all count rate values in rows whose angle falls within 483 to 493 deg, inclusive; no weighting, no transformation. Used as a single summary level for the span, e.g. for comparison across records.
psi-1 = 19.8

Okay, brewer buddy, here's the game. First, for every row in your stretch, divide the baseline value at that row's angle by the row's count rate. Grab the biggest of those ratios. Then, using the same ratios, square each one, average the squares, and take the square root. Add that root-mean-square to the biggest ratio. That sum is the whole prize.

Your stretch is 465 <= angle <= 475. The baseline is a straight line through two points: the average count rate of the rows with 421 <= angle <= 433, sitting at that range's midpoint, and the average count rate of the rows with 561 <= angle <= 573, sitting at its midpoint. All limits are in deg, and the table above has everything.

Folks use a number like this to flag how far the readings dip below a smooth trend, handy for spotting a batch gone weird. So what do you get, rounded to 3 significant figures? 1.77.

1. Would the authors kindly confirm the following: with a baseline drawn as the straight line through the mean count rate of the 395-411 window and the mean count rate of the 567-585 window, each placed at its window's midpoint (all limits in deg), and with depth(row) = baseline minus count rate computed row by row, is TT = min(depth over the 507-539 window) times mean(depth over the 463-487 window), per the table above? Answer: 19.5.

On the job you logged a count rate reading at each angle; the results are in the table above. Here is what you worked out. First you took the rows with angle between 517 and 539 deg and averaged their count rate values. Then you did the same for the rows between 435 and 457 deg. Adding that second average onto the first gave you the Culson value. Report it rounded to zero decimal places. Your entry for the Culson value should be 35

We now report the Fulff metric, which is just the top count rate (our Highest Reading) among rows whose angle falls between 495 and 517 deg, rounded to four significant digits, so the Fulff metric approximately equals 17.65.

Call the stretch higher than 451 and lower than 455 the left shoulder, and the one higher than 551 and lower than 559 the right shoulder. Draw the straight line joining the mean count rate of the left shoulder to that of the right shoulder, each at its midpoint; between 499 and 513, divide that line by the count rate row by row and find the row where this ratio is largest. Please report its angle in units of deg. 512.0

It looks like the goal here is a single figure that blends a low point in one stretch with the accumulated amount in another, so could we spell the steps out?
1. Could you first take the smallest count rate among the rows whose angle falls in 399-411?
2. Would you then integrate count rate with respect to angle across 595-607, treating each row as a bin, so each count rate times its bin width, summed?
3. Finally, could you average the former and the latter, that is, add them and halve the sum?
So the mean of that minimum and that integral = 80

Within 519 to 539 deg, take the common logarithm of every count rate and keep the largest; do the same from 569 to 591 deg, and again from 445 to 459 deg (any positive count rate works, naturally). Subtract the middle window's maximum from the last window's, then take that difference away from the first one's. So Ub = 1.07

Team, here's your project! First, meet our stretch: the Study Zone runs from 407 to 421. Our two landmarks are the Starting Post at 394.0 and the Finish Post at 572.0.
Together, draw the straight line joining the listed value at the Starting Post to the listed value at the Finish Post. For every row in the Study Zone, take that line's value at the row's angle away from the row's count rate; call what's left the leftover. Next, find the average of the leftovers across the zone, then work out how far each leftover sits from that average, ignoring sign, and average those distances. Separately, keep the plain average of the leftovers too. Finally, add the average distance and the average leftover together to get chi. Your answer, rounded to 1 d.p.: 1.4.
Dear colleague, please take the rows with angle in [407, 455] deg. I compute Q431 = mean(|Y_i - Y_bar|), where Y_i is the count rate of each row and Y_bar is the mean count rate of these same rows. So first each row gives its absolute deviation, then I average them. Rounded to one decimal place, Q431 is 0.7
